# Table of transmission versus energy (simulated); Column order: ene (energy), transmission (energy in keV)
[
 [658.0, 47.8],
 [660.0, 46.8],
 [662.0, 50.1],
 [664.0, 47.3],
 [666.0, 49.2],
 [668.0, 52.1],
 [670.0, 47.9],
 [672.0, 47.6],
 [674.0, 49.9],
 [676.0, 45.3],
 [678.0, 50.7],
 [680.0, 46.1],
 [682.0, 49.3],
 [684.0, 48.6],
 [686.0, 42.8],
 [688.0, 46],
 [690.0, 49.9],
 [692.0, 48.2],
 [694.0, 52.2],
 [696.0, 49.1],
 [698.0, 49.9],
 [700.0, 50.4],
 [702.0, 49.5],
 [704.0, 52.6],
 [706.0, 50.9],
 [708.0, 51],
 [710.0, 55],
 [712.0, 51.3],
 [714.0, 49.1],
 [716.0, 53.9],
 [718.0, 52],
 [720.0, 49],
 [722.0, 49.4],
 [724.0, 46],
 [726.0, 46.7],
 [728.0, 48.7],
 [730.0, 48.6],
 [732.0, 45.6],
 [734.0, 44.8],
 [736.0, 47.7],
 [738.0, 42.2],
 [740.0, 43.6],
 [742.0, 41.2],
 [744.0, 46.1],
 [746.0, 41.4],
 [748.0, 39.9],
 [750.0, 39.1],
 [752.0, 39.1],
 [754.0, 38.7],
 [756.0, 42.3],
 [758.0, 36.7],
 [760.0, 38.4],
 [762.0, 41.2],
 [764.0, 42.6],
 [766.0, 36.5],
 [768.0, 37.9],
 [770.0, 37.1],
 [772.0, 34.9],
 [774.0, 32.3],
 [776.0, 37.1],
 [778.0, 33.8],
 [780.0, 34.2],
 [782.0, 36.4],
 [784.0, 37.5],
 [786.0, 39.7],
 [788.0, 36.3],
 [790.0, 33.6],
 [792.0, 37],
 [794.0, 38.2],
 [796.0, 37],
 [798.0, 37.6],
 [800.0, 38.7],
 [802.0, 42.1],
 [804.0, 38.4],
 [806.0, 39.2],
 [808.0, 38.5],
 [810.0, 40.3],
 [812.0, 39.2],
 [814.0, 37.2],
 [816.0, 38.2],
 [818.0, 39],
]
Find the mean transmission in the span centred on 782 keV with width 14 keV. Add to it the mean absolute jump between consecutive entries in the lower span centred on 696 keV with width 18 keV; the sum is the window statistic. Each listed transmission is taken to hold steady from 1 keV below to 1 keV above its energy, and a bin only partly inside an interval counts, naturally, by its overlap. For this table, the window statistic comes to 39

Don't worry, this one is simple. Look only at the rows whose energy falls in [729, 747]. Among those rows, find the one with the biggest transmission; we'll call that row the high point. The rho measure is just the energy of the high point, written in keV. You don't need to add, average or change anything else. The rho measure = 730.0 keV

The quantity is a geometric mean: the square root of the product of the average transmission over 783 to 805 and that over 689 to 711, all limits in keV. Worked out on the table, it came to 43.8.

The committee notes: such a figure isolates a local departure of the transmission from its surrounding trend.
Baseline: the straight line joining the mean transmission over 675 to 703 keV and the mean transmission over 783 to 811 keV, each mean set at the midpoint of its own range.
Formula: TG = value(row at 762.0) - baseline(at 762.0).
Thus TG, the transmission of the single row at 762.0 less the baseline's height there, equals 0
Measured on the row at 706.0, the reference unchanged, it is 4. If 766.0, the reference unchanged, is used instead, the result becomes -5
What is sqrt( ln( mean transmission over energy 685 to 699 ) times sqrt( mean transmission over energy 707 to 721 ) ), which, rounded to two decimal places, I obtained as 5.28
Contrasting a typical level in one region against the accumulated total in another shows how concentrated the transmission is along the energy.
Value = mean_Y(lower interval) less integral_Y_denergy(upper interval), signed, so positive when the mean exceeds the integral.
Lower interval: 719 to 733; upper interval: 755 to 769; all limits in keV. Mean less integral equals -503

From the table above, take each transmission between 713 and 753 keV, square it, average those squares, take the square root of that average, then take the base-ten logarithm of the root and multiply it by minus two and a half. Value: -4.15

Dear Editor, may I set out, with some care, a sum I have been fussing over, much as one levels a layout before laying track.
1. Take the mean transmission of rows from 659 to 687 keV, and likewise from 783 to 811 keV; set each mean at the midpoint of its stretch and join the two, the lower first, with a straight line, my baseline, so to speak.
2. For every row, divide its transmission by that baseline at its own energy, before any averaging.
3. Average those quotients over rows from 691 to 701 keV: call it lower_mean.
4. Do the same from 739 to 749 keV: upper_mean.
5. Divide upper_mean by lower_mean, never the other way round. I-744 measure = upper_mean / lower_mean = 0.93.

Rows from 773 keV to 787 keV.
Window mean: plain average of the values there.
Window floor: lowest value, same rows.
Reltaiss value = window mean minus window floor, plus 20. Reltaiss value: 23.6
